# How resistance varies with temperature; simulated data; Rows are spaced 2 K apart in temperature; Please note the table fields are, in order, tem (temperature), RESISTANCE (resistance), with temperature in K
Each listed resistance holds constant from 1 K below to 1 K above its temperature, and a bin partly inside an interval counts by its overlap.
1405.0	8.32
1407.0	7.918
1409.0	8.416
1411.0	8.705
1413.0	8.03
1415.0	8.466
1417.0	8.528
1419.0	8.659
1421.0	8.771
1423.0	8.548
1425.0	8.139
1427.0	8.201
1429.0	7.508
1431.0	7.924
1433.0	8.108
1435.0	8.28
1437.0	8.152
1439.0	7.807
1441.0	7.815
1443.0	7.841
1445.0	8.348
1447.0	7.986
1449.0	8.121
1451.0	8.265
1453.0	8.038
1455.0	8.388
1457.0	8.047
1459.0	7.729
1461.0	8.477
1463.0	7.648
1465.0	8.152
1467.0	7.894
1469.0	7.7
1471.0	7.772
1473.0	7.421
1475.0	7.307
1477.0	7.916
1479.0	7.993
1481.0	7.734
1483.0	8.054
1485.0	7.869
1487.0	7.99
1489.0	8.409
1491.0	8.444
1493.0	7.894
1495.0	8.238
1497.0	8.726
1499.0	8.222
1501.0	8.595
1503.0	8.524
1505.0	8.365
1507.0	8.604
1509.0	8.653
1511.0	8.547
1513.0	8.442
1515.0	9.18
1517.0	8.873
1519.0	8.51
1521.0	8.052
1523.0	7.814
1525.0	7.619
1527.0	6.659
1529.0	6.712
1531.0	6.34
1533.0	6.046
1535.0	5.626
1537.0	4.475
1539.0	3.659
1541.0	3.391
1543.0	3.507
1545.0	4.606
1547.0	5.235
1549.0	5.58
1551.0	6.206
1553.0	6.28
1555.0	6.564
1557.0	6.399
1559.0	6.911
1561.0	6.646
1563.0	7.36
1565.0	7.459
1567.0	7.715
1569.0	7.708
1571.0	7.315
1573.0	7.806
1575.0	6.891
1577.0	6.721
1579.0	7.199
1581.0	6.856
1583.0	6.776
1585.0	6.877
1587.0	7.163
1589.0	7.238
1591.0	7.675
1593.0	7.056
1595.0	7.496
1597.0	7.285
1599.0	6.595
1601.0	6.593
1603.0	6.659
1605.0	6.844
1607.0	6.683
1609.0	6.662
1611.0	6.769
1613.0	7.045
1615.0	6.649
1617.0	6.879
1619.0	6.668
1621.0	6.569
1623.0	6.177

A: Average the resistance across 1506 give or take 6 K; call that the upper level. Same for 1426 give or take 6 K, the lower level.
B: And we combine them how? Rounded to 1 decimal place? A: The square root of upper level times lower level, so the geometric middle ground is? 8.4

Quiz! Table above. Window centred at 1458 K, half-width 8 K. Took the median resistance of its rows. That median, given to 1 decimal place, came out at 8.1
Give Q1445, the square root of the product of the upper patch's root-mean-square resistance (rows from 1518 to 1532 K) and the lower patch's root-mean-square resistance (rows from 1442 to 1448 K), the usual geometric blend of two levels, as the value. 7.7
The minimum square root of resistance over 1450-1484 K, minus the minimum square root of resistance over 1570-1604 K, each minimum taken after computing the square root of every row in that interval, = 0.1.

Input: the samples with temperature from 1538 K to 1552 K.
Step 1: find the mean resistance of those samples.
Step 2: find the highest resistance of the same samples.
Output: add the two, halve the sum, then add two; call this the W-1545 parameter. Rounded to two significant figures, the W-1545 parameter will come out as 7.4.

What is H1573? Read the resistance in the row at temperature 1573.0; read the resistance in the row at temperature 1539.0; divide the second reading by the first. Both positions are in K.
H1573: 0.47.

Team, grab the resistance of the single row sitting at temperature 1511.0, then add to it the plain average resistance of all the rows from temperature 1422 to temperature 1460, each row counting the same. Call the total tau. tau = 16.6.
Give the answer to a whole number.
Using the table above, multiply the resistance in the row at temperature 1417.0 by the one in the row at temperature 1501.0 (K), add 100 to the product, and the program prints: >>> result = 173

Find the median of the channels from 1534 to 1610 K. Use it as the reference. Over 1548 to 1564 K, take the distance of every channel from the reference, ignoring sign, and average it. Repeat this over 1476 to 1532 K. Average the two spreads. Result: 0.92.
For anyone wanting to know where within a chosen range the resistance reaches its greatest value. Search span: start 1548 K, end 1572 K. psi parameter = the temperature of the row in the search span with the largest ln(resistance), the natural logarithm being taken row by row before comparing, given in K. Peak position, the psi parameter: 1567.0 K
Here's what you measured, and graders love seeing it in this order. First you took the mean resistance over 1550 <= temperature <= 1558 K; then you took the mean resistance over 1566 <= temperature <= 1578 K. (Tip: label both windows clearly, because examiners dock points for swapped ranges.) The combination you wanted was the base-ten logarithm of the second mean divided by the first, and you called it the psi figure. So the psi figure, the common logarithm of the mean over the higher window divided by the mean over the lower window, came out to 0.06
